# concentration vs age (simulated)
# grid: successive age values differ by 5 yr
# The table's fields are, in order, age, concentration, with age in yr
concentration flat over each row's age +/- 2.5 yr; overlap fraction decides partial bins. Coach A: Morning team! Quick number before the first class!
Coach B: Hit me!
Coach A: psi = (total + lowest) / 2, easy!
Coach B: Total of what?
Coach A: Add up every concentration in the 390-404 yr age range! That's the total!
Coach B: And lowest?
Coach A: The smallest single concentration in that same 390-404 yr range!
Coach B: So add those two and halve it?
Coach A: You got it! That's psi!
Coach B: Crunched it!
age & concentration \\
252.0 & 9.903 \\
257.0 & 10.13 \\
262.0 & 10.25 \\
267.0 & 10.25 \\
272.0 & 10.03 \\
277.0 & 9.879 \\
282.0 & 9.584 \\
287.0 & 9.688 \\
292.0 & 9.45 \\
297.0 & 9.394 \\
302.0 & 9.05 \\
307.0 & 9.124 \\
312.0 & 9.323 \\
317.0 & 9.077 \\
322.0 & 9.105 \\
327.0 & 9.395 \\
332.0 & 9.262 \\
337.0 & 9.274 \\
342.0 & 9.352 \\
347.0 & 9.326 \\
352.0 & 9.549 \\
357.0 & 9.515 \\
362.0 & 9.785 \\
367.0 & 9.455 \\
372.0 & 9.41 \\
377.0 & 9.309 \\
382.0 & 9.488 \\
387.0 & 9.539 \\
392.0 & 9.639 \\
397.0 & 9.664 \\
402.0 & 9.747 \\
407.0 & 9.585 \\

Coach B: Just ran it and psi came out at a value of 19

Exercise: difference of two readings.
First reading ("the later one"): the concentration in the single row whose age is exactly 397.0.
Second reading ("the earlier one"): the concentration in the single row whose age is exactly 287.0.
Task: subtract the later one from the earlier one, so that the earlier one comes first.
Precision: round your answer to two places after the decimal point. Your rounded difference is 0.02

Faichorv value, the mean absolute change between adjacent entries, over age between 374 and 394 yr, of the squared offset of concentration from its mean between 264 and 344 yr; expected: 0.018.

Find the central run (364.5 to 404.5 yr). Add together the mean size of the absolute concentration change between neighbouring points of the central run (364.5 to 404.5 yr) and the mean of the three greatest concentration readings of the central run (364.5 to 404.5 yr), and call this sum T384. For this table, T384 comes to 9.8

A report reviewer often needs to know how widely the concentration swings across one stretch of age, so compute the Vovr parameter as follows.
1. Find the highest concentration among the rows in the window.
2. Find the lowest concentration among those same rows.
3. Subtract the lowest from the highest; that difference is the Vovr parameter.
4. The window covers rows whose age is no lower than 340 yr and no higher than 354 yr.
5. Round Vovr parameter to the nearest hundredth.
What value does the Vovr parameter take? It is 0.22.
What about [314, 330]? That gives 0.32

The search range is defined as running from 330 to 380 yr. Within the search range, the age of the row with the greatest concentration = 362.0 yr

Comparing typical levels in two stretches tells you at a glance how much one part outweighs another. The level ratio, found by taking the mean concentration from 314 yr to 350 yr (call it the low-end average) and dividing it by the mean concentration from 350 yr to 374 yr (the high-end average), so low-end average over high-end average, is 0.97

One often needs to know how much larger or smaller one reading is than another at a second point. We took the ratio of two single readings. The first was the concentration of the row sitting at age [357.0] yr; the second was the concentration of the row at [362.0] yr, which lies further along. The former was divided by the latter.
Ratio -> 0.97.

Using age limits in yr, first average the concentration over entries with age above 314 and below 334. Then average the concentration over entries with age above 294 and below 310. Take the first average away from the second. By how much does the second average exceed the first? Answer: 0.0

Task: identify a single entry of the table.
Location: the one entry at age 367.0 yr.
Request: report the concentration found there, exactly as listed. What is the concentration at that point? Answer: 9.455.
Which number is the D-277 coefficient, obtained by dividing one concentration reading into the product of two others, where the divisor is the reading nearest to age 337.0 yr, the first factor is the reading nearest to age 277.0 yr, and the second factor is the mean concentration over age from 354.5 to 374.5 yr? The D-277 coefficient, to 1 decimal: 10.2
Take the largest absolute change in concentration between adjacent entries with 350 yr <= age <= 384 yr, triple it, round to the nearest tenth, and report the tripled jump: 1.0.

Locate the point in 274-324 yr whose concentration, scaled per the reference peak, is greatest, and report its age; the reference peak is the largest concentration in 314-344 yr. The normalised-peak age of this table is 277.0 yr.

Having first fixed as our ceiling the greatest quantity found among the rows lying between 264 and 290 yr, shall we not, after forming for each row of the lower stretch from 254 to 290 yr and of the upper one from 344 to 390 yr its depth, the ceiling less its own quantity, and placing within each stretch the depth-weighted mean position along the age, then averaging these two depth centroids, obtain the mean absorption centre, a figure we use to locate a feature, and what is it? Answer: 323.4 yr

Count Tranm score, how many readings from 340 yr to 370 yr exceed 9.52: 2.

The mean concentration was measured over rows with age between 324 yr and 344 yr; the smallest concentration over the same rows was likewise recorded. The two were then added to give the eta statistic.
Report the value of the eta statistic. 18.6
